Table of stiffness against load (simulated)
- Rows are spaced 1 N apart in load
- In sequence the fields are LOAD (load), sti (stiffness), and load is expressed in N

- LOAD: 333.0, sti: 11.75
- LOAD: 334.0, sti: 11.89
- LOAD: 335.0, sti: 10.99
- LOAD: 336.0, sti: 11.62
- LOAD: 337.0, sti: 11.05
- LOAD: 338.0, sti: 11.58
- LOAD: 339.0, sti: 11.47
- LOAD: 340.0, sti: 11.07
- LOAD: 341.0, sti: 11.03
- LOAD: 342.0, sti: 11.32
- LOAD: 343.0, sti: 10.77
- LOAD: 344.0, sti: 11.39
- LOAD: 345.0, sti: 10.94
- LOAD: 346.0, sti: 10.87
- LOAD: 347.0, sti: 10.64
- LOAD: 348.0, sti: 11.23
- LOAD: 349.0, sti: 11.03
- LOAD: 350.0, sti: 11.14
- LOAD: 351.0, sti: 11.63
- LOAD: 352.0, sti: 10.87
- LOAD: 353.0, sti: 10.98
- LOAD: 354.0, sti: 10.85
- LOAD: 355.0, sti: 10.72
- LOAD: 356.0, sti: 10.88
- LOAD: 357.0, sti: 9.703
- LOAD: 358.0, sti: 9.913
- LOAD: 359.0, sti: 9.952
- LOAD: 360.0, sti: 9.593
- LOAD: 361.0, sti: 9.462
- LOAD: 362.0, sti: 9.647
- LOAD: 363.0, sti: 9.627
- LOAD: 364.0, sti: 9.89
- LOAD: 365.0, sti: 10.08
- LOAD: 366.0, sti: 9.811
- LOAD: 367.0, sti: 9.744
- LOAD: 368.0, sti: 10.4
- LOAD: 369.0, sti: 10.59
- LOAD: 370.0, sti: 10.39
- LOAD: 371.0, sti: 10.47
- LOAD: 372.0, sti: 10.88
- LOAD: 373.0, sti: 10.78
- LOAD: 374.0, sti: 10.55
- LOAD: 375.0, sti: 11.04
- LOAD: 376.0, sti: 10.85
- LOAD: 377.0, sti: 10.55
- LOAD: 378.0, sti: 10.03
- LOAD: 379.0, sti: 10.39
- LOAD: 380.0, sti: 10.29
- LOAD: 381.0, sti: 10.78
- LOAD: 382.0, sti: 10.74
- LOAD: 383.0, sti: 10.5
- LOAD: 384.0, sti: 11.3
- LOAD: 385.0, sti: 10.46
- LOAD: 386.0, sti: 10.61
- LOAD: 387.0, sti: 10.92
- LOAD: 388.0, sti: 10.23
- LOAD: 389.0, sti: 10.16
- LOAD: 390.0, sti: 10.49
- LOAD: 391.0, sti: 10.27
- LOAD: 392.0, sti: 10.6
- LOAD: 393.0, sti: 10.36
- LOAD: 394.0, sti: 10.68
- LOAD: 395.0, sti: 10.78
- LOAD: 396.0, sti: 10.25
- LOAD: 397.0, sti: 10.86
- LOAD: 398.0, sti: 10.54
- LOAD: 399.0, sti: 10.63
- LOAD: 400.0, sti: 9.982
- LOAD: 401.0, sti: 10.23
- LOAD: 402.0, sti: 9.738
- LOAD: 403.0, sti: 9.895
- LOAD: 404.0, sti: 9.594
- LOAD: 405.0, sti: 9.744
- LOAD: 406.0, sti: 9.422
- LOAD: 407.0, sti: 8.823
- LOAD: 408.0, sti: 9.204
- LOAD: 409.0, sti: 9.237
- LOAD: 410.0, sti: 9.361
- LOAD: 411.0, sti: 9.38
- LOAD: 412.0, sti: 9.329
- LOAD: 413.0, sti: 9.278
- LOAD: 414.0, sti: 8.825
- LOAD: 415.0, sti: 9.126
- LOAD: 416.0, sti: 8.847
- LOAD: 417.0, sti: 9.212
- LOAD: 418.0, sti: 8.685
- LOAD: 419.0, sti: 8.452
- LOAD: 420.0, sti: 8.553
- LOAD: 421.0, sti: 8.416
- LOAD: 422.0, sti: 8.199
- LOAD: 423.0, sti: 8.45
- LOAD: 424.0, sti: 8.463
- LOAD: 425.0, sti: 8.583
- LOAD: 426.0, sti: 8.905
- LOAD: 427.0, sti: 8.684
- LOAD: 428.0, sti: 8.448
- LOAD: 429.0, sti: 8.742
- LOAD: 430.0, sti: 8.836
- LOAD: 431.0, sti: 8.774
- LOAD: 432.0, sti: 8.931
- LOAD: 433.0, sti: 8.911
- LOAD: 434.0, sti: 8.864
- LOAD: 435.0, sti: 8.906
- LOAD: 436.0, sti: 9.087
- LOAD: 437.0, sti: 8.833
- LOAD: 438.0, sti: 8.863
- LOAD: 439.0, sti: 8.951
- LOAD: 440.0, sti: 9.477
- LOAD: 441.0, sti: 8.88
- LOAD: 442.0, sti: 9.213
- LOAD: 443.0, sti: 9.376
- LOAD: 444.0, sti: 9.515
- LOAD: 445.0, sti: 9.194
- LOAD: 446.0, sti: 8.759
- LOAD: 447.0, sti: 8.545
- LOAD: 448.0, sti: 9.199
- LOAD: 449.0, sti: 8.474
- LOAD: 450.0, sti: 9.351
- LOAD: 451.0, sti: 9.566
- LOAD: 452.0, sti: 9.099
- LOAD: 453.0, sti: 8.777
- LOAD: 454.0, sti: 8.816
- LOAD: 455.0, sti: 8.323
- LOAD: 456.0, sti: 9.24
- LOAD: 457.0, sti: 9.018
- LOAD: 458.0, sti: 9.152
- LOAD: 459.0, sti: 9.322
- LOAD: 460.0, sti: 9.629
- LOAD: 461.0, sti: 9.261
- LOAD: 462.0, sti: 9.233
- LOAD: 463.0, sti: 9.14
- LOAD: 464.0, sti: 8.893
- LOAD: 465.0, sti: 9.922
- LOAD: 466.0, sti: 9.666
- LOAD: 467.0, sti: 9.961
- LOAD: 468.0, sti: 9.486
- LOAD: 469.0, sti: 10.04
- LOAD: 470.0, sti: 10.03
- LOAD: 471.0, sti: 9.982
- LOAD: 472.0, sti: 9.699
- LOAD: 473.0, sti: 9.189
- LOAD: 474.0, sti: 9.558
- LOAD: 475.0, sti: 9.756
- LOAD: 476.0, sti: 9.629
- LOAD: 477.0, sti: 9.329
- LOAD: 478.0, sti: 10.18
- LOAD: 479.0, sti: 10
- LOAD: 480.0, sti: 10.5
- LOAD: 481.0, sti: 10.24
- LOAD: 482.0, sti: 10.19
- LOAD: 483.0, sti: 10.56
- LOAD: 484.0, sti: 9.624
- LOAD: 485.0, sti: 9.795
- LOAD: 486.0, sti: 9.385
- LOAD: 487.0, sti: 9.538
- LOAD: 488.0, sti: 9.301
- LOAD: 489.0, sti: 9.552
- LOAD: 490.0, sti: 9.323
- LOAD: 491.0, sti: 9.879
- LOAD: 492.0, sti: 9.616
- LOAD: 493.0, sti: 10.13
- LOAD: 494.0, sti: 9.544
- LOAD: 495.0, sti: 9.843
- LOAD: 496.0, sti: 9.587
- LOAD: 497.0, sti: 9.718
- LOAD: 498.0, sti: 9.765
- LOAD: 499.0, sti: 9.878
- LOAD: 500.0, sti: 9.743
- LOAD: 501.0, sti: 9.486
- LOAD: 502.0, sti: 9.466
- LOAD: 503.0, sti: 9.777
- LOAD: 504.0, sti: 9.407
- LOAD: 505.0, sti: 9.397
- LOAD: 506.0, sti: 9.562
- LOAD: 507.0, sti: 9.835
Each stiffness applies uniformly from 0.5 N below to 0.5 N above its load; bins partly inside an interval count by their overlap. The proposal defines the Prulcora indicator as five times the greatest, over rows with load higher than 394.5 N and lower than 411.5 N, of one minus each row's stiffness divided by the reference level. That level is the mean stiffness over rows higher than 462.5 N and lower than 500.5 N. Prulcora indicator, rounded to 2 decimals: 0.47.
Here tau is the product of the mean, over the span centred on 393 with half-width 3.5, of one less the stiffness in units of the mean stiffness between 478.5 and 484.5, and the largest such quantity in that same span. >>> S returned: 0.000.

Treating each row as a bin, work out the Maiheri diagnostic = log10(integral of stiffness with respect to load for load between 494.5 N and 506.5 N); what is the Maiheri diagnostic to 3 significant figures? 2.06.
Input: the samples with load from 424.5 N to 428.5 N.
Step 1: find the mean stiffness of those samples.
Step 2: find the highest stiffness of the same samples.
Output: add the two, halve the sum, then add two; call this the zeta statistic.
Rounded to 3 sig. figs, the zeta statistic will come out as 10.8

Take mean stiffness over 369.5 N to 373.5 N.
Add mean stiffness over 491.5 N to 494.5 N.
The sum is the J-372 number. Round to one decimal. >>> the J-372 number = 20.4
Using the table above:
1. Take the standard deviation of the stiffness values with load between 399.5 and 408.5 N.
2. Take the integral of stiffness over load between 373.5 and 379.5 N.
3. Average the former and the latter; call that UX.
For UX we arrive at 32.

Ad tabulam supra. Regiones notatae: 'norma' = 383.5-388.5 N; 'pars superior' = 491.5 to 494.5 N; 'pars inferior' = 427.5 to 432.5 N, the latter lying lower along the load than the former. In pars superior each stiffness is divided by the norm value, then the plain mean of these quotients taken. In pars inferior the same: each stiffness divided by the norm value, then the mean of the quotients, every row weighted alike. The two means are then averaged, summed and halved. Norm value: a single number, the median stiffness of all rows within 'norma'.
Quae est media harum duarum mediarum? 0.87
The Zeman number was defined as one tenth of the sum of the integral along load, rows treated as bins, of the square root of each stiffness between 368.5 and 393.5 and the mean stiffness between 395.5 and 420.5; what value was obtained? 9.08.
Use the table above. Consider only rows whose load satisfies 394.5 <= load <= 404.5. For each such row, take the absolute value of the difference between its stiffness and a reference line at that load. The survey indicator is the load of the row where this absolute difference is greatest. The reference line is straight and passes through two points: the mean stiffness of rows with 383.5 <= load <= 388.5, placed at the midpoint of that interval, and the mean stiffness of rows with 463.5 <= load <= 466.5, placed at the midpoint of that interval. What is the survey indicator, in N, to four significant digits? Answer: 404.0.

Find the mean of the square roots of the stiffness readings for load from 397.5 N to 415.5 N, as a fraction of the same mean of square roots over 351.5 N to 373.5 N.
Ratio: 0.97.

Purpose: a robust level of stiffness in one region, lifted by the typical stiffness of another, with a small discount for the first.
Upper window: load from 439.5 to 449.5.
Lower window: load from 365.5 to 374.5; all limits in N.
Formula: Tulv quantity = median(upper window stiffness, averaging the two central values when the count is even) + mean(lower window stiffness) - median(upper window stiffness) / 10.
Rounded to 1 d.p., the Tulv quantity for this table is 18.7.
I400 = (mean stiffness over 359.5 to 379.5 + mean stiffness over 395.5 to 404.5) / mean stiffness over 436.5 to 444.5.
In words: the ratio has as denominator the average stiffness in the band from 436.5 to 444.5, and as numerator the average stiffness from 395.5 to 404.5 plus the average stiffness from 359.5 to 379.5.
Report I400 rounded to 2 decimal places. 2.24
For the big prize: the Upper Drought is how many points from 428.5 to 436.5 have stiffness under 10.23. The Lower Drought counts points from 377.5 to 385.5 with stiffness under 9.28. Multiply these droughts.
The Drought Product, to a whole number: 0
